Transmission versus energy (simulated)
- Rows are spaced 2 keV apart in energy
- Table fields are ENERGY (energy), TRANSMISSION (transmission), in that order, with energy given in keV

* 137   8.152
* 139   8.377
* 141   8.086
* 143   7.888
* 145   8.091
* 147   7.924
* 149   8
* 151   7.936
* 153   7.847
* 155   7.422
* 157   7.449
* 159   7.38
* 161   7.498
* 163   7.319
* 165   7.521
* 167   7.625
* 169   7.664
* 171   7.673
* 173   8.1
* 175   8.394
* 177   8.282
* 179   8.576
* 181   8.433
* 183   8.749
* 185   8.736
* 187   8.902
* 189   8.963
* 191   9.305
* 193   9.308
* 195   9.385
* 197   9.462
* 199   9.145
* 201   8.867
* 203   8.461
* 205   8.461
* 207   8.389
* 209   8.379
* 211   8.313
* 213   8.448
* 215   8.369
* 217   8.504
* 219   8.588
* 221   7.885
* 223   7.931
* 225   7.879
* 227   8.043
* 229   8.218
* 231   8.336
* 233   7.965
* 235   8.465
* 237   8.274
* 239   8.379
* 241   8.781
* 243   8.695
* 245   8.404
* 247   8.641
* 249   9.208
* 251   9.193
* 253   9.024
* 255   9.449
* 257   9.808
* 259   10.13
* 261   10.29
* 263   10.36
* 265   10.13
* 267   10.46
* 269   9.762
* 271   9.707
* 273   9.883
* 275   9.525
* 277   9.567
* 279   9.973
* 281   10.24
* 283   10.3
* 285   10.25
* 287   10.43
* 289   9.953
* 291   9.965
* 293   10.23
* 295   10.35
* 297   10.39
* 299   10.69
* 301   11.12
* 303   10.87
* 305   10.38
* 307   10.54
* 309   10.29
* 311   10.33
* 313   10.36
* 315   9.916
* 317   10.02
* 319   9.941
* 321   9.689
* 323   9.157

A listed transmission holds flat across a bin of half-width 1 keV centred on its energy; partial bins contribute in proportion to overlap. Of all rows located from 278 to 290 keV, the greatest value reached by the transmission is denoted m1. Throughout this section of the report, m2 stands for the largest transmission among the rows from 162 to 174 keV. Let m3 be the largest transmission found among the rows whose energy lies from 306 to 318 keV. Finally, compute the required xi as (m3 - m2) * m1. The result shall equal 25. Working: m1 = 10.43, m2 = 8.1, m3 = 10.54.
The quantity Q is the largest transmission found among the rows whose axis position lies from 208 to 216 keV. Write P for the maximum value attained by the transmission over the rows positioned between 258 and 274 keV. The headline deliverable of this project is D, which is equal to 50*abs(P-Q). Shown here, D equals 101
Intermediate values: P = 10.46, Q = 8.448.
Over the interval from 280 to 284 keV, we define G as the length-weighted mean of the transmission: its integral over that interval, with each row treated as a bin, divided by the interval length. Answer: 10.3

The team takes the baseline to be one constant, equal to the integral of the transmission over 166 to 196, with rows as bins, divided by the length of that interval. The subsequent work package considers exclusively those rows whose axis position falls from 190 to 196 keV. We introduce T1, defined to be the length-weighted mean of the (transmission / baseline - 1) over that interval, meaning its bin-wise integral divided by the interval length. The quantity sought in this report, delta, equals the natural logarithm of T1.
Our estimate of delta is -2.38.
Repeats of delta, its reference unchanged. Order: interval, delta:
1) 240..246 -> -4.59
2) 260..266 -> -1.60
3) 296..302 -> -1.36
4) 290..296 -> -1.65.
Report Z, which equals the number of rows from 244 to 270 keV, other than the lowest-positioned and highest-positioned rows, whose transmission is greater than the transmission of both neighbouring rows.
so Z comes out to 3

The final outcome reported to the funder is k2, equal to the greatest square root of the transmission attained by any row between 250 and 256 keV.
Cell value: 3.07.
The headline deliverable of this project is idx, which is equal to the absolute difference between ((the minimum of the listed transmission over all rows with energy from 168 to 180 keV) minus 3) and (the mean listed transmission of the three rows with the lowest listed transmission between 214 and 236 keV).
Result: 3.2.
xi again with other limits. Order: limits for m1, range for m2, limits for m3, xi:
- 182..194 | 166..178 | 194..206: 10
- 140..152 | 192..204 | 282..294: 8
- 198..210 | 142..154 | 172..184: 6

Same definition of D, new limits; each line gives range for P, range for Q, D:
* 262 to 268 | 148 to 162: 123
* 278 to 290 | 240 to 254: 61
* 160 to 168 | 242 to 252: 79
